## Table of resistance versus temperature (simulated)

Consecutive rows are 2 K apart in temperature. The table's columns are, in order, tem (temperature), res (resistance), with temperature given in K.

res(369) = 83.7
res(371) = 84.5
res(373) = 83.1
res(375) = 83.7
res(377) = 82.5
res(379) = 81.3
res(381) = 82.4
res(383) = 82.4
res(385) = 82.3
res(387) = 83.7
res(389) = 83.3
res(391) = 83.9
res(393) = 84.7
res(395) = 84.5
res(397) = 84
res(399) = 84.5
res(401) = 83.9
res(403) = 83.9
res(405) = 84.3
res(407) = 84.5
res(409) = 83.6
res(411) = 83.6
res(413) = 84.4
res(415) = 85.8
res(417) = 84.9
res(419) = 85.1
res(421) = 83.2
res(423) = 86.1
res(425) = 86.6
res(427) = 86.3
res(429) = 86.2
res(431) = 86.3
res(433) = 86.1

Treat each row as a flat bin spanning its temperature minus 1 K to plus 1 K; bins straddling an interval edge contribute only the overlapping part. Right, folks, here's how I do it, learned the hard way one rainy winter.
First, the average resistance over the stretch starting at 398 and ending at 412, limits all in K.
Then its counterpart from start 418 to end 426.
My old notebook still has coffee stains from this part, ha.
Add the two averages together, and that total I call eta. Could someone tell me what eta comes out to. 169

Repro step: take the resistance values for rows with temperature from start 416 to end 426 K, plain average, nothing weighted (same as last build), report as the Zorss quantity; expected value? 85.2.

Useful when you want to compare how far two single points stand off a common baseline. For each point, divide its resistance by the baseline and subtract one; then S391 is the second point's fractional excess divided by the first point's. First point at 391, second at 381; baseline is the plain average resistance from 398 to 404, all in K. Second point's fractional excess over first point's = 8.5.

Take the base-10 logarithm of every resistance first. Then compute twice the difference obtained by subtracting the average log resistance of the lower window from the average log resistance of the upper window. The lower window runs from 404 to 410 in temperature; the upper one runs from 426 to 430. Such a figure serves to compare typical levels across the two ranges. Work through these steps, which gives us 0.022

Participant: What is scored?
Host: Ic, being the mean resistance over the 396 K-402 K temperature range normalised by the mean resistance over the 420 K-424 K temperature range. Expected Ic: 0.994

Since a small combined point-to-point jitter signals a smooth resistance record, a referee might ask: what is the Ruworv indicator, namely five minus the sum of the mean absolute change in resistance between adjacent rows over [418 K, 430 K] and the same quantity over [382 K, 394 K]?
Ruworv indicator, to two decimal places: 3.20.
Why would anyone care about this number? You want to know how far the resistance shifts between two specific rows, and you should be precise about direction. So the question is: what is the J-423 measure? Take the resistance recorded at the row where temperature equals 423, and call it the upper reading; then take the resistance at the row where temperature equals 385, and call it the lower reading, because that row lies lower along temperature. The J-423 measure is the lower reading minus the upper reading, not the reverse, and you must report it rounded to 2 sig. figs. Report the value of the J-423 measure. -3.8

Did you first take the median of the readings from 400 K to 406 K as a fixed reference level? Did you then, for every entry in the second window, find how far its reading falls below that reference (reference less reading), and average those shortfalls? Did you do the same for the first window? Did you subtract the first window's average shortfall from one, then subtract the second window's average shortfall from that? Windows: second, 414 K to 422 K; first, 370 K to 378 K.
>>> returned 1.4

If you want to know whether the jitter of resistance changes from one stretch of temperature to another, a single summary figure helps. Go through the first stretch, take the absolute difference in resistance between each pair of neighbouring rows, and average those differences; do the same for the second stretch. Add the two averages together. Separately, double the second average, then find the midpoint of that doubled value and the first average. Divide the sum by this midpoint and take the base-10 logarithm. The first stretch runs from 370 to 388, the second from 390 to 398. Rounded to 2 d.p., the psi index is 0.17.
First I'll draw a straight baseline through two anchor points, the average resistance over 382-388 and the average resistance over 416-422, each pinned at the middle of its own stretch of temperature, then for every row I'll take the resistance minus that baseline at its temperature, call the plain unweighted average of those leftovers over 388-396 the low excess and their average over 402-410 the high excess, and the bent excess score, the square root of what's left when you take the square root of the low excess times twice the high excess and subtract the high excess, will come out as 0.678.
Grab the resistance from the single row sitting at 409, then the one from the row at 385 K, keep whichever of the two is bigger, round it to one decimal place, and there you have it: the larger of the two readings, 83.6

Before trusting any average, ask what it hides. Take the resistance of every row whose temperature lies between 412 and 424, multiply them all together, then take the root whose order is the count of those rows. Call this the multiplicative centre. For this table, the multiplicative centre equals 84.9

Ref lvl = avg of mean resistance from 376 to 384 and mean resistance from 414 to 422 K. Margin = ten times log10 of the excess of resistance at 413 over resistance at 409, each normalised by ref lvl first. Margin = -20.2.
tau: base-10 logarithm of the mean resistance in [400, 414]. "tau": 1.92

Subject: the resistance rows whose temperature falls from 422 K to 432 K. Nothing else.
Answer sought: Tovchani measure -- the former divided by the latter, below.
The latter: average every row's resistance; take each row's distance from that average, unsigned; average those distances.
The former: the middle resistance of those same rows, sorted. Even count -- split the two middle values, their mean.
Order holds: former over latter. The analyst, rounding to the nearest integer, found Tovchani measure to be 719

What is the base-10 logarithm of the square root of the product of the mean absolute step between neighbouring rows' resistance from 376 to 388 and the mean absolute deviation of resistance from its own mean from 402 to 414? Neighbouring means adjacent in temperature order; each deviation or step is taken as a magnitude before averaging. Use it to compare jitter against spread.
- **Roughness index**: -0.29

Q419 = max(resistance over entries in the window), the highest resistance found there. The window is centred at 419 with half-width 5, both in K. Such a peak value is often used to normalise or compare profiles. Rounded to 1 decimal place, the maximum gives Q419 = 86.1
